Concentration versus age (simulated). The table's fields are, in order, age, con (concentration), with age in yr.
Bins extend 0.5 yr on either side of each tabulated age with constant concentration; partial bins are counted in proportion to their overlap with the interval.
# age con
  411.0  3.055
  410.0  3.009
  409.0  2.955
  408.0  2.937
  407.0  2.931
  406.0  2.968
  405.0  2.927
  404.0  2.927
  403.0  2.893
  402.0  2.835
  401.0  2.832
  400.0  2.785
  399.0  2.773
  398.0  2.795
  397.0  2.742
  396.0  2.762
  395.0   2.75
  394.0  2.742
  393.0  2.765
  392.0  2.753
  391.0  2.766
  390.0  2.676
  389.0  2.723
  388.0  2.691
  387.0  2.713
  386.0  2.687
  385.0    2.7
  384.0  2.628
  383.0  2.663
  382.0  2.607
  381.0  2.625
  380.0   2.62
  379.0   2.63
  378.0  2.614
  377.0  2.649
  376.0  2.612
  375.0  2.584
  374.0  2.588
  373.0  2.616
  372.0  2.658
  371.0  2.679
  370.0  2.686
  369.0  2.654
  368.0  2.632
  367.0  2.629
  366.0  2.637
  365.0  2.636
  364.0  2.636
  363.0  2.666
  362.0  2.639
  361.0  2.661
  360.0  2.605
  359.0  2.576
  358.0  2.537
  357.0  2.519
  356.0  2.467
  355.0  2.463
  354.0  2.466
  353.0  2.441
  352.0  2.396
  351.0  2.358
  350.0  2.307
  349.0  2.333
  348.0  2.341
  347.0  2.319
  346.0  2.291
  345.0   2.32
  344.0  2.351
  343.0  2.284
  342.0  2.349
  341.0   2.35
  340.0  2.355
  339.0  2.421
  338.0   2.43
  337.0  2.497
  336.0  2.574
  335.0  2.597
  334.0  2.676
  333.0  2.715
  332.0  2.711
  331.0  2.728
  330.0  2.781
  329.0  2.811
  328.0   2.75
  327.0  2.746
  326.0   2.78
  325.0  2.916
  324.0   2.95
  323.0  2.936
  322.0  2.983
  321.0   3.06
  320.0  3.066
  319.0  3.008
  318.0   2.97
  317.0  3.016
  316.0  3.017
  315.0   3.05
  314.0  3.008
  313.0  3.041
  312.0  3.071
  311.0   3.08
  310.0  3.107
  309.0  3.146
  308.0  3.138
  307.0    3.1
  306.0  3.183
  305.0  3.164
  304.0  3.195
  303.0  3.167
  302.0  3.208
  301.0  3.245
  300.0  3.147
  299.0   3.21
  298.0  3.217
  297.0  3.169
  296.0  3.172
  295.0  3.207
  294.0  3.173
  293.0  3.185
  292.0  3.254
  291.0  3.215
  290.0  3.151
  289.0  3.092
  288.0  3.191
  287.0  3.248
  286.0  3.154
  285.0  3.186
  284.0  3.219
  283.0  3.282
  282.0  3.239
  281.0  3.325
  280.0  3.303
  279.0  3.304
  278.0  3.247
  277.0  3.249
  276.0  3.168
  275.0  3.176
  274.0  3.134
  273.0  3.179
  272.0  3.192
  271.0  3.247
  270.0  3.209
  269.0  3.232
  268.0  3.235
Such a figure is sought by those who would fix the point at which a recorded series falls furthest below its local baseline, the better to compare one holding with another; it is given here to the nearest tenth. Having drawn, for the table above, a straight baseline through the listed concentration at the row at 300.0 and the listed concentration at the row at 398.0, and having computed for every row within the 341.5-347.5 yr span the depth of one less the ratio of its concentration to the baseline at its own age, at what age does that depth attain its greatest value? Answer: 343.0 yr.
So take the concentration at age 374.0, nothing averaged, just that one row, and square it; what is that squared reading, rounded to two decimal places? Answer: 6.70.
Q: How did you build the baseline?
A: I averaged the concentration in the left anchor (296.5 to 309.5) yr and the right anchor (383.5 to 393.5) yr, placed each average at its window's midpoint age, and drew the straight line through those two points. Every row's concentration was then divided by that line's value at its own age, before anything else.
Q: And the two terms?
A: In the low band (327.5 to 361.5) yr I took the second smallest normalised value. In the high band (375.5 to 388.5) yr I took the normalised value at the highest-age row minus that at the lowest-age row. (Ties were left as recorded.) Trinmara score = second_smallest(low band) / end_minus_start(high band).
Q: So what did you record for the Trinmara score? 15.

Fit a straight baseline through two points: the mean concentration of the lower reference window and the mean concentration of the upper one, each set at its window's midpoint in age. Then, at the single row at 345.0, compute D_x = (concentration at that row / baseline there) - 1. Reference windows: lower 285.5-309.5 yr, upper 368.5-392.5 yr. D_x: -0.20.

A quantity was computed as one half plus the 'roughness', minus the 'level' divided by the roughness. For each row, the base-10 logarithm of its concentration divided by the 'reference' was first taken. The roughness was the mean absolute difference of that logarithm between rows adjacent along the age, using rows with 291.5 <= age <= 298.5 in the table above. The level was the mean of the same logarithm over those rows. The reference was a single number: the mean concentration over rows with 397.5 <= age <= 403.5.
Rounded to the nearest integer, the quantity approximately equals -12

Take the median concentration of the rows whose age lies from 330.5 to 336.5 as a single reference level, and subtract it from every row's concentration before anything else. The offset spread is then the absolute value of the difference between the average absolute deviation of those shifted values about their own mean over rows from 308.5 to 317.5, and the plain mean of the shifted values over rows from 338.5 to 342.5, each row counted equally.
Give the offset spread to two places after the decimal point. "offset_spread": 0.36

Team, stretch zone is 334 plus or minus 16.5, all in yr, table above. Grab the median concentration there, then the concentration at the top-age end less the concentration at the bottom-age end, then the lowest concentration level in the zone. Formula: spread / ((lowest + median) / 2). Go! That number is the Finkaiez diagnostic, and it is -0.27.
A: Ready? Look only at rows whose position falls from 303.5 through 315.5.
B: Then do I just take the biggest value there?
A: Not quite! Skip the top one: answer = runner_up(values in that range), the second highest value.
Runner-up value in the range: 3.183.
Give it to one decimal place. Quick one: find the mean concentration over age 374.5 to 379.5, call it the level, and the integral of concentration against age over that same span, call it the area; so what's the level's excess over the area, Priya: -10.5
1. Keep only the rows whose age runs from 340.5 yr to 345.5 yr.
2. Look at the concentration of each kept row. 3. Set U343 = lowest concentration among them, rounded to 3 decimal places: 2.284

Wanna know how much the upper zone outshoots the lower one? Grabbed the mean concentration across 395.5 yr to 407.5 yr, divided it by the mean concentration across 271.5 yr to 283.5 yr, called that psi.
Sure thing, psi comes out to 0.88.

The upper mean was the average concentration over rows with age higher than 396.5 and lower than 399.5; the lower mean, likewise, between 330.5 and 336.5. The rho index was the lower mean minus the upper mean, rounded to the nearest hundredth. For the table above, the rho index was -0.10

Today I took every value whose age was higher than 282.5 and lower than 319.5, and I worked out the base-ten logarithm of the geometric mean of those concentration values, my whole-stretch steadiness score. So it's 0.498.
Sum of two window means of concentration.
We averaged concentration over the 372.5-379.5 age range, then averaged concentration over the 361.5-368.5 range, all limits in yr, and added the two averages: 5.25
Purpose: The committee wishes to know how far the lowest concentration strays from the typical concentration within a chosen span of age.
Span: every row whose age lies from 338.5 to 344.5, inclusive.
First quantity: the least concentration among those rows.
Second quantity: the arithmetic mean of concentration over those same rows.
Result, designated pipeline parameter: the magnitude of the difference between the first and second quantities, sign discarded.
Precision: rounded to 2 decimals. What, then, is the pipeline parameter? 0.07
